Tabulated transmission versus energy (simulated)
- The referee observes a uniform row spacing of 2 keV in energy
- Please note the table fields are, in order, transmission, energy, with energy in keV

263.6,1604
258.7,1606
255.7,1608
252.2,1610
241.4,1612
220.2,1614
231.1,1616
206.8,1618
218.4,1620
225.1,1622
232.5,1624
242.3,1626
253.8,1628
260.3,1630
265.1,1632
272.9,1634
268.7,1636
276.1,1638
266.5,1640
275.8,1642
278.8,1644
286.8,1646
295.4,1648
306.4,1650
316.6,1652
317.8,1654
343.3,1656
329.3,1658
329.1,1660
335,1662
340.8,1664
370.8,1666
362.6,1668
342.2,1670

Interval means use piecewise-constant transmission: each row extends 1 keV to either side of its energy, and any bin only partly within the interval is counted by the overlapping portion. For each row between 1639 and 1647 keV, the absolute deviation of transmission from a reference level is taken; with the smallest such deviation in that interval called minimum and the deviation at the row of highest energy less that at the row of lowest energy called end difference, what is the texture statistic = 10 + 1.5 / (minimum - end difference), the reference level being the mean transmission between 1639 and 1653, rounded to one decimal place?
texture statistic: 10.1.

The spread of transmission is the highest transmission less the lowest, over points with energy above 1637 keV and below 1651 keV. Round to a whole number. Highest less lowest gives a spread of 40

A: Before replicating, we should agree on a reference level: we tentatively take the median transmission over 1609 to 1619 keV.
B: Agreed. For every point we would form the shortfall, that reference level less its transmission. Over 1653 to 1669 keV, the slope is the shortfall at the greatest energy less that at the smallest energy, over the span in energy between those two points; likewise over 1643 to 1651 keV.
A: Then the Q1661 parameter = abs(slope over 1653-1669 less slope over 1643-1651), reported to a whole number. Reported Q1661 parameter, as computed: 1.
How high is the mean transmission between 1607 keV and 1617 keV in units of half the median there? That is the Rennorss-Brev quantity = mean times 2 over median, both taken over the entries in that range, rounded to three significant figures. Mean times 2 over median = 1.99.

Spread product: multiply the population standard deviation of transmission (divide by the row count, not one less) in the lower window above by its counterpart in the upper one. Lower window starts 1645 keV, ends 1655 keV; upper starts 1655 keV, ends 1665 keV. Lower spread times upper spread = 70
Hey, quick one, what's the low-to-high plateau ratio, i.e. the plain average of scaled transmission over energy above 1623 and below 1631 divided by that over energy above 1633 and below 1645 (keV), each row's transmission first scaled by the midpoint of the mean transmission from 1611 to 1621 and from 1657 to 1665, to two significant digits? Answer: 0.91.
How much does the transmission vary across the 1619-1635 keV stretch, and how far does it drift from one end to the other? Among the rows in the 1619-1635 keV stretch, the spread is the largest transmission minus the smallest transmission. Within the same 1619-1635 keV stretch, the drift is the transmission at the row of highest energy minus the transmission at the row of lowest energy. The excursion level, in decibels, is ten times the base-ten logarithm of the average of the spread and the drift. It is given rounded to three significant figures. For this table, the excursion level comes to 17.4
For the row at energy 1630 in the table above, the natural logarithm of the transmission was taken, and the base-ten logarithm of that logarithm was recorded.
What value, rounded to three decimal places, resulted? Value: 0.745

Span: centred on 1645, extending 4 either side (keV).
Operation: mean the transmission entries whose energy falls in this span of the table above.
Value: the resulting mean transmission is 284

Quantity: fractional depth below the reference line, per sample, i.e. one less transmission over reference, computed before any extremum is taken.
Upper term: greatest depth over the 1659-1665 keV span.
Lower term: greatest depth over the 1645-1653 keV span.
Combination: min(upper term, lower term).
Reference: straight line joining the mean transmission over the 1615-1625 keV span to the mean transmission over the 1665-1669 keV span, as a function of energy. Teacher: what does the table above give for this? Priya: 0.047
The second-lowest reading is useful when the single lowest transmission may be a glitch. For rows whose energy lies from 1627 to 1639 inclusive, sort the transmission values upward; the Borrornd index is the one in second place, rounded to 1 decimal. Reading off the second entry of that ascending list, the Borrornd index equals 260.3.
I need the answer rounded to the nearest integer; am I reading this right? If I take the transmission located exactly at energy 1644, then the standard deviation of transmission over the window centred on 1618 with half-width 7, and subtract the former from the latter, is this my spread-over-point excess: -268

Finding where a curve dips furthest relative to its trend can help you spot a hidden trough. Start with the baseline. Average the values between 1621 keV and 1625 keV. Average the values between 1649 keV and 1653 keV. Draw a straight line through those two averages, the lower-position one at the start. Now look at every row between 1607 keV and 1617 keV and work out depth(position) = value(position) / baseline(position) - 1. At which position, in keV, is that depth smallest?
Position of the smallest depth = 1614 keV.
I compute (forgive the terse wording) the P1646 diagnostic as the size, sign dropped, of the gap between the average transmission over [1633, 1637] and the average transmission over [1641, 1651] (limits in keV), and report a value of 18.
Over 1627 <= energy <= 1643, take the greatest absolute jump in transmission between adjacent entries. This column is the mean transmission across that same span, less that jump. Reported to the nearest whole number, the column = 258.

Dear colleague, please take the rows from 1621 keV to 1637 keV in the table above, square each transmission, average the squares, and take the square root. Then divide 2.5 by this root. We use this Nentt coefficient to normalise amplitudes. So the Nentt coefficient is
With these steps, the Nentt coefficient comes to 0.0099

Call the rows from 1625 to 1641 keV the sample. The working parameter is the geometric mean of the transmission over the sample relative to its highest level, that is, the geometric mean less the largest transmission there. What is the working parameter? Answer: -13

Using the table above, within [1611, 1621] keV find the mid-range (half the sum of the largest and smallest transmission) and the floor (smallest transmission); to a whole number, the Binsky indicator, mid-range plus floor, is 431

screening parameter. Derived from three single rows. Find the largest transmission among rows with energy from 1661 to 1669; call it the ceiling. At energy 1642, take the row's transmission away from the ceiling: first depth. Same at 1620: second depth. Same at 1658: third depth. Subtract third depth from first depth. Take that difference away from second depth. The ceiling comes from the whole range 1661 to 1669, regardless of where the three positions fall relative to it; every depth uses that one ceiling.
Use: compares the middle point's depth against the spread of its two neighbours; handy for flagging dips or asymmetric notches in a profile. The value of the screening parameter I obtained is 99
